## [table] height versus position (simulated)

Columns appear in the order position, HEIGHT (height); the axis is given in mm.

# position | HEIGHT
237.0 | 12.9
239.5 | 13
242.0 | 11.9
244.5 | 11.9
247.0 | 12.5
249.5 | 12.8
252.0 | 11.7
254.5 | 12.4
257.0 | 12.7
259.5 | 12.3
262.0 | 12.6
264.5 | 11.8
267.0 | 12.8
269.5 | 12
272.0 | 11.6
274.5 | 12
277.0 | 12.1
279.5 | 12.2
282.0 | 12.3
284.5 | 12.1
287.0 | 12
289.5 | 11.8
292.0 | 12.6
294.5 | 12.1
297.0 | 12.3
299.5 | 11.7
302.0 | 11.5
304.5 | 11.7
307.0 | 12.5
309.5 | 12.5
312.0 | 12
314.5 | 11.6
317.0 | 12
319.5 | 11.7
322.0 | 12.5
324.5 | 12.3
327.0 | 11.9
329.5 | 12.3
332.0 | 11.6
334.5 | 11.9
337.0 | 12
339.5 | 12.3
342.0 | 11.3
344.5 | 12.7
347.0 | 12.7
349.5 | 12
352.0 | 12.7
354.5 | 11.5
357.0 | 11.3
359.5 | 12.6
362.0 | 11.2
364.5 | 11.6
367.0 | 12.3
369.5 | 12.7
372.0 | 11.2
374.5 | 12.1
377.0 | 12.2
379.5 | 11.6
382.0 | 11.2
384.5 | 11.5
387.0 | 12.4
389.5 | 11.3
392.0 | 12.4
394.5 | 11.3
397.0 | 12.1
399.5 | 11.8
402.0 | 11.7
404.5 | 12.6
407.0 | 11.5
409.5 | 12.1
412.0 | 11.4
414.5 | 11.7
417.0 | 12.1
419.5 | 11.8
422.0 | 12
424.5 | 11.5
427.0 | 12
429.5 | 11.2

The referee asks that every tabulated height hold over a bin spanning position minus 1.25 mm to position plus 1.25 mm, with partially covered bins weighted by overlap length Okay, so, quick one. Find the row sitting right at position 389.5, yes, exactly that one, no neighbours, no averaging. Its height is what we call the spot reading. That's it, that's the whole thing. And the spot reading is 11.3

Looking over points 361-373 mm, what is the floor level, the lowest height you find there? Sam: 11.2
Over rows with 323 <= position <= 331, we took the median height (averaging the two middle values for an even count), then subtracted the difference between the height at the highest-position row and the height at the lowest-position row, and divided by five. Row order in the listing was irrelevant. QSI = 2.46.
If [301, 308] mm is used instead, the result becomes 2.14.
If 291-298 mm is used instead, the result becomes 2.52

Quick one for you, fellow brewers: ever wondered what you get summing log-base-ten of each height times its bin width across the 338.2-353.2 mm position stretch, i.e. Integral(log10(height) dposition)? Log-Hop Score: 16.3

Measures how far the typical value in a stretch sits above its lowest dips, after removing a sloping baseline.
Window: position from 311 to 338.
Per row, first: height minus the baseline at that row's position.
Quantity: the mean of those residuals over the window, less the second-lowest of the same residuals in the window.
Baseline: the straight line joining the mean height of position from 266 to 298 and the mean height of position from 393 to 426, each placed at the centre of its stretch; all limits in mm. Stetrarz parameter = 0.36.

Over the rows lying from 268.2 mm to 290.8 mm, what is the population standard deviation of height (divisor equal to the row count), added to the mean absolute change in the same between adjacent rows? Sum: 0.4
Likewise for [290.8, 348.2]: 0.8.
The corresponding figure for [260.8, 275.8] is 1.1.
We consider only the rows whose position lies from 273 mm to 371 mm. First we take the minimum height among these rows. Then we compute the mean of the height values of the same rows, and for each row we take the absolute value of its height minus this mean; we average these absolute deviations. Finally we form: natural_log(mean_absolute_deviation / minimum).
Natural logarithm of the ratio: -3.47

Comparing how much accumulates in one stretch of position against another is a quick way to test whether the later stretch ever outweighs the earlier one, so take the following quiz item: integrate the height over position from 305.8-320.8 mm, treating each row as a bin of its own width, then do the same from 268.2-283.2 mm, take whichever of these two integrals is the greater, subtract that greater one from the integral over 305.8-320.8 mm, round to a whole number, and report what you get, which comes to 0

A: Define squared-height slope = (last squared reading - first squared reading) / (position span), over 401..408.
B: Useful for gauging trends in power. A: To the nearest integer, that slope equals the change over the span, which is -1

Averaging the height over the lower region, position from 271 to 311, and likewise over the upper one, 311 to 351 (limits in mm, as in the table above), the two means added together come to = 24.1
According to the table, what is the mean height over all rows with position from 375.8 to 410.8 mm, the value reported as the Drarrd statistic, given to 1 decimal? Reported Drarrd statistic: 11.8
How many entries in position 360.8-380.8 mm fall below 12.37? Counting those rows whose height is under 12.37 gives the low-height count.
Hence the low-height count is 7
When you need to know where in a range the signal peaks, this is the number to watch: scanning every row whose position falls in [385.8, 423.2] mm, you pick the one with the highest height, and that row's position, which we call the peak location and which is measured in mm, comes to 404.5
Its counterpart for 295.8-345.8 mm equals 344.5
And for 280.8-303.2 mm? 292.0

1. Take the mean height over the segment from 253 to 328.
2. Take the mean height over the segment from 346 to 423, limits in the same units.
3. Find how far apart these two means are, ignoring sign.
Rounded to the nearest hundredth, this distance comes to 0.23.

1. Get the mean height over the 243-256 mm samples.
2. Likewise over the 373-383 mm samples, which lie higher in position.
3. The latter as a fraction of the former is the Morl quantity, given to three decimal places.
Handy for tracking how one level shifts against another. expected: 0.960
